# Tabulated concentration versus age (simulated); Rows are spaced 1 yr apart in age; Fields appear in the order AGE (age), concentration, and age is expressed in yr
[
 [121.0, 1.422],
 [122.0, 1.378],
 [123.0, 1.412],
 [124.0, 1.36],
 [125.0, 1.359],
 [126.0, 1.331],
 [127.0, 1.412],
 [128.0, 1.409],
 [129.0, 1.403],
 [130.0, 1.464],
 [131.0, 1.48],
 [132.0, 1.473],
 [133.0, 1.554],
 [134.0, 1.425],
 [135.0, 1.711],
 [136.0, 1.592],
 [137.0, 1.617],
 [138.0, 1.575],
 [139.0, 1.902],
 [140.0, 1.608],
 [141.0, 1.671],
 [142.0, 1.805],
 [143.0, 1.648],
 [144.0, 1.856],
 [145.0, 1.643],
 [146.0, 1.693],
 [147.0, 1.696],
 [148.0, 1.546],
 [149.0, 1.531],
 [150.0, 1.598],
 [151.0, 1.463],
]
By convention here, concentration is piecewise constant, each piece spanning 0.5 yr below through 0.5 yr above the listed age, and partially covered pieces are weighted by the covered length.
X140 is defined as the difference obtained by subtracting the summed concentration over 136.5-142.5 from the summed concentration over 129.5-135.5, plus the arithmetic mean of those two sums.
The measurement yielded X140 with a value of 8.6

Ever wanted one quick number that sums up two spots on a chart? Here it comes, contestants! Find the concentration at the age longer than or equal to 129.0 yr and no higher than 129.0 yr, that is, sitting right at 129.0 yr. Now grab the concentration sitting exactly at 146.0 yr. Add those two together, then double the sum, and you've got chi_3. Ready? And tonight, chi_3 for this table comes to 6.19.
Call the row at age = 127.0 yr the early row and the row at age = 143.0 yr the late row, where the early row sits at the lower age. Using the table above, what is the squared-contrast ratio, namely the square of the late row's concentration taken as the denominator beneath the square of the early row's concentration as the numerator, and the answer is 0.73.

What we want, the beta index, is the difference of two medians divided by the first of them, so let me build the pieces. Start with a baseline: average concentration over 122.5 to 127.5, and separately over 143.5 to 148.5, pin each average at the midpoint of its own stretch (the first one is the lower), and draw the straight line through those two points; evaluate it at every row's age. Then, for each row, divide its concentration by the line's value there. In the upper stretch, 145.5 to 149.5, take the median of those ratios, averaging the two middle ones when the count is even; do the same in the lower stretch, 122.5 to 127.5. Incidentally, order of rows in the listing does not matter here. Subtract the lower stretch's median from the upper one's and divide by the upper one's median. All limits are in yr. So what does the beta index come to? -0.054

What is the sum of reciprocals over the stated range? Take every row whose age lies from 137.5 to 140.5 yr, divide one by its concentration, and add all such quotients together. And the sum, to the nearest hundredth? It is 1.78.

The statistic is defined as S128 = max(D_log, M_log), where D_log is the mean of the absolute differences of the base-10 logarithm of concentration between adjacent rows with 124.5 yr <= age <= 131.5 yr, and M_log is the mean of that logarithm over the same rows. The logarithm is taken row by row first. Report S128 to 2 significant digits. 0.15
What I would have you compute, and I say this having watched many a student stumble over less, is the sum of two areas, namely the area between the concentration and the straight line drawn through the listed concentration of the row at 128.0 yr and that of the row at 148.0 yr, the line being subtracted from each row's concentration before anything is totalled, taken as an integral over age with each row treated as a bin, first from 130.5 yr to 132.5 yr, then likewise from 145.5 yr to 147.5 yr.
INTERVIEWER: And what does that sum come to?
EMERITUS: 0.40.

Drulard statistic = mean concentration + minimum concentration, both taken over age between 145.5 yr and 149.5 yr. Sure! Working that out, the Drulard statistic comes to 3.15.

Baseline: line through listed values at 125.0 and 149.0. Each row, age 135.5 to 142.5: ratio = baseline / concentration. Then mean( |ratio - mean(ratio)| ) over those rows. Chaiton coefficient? 0.044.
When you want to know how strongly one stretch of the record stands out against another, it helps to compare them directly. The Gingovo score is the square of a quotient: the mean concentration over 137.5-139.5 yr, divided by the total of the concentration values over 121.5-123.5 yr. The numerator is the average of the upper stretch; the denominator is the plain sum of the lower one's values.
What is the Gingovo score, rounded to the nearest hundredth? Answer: 0.39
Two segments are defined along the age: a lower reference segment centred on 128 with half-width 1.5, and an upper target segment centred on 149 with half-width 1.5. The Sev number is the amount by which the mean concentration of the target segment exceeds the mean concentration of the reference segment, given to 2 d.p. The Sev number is 0.15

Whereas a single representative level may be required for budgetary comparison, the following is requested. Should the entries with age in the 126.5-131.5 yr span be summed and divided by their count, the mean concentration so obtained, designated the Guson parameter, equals 1.43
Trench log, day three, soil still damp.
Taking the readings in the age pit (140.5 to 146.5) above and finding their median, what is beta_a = 1.68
